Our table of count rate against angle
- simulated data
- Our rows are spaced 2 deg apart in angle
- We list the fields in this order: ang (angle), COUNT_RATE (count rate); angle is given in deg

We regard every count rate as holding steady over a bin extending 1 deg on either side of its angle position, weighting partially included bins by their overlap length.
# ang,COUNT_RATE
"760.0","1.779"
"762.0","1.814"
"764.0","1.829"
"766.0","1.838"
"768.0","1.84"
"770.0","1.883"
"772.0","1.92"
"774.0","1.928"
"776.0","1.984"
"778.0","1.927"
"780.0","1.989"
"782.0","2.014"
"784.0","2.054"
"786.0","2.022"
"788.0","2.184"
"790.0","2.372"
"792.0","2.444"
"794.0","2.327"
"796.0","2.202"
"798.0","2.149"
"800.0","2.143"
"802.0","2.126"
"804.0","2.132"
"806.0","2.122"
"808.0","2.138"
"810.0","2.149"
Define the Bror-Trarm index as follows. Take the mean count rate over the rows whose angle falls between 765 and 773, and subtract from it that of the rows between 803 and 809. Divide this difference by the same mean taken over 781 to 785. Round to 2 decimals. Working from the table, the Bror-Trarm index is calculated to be -0.13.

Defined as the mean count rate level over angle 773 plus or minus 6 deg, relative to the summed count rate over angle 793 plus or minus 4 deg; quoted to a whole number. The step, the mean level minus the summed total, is -7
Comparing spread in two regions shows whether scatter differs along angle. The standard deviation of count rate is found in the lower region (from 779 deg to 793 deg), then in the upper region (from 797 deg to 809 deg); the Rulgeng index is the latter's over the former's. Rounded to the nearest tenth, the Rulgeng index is 0.1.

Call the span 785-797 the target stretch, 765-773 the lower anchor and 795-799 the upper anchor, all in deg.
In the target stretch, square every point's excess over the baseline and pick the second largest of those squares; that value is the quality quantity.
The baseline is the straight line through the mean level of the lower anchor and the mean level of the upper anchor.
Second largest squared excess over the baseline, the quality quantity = 0.074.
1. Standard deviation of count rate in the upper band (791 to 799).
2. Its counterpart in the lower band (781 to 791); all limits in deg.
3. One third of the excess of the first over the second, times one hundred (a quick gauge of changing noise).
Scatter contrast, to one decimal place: -0.7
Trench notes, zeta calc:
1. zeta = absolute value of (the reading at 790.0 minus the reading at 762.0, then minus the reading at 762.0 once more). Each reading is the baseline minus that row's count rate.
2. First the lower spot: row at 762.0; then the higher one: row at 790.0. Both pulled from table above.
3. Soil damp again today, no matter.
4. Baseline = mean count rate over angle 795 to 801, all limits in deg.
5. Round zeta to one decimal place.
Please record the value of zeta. 0.9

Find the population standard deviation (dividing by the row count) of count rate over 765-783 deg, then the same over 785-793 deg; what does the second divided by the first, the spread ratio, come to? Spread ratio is 2.8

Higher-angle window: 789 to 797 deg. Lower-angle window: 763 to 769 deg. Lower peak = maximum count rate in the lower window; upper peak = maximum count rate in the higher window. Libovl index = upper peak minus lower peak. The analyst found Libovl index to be 0.60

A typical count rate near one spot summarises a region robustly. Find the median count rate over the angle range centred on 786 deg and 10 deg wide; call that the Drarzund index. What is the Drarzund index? 2.05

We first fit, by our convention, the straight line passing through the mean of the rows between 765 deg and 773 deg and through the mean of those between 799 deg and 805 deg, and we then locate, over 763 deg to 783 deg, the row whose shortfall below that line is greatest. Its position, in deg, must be 768.0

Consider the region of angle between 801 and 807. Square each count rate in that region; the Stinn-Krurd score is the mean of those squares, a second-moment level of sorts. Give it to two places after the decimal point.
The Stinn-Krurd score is 4.52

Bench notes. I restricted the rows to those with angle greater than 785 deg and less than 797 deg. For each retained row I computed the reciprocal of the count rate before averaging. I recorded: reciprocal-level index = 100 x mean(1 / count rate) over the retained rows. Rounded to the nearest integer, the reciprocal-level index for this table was 44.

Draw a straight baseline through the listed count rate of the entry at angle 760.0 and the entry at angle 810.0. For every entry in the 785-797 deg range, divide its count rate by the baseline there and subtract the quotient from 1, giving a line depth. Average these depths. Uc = -0.12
